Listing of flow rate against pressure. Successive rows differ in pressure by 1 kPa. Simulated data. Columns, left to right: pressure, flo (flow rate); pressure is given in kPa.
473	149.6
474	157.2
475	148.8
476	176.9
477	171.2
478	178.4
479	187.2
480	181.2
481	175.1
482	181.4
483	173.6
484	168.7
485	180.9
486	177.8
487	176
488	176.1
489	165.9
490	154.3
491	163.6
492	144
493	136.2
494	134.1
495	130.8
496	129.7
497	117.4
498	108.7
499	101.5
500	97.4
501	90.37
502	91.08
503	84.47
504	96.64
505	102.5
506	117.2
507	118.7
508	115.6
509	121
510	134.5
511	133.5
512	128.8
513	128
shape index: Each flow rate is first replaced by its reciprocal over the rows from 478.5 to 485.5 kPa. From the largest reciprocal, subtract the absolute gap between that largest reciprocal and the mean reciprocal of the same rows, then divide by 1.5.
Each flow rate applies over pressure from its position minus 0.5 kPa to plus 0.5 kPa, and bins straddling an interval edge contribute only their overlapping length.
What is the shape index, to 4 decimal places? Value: 0.0037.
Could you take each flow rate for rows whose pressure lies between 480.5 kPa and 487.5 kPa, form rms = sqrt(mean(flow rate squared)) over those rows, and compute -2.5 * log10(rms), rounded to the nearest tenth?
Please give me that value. -5.6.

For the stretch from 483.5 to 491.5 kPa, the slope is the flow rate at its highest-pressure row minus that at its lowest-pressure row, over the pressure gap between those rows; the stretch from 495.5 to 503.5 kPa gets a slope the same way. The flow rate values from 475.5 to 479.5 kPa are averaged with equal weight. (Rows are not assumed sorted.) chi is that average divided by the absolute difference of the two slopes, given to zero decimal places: 31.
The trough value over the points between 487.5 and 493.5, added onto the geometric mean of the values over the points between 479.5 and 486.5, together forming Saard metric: 313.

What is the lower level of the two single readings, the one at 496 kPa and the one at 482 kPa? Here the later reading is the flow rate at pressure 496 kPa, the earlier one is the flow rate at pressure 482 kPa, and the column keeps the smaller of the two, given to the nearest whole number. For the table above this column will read 130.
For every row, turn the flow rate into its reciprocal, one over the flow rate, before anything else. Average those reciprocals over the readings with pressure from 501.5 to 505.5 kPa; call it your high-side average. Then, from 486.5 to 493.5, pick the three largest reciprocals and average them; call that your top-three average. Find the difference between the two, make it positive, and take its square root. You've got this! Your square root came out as 0.062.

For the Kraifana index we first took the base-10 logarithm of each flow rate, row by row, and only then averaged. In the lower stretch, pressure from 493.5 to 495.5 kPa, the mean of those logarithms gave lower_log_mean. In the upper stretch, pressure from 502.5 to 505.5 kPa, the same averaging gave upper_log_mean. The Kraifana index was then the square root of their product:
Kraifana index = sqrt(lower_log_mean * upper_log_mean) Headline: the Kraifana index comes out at 2.05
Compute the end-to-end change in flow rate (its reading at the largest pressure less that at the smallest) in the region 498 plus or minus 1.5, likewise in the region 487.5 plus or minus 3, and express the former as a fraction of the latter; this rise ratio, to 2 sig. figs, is 0.60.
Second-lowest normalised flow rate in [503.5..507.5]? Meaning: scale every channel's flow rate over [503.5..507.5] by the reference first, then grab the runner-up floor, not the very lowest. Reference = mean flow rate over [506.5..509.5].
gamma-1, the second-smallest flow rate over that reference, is 0.87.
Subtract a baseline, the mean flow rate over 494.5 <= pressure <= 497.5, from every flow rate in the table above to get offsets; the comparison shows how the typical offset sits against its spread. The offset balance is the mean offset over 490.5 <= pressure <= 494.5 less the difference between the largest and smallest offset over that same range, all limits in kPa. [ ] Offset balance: -11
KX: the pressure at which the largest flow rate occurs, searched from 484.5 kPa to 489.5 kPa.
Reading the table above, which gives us 485 kPa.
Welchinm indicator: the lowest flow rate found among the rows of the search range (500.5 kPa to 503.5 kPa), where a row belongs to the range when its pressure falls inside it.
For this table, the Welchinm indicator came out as 84.47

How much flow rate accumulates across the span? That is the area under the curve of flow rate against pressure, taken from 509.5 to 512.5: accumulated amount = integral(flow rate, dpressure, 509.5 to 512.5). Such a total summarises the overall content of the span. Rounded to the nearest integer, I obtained 397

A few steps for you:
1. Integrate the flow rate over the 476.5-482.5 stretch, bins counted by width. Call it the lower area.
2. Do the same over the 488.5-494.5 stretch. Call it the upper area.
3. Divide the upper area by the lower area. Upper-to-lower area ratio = 0.84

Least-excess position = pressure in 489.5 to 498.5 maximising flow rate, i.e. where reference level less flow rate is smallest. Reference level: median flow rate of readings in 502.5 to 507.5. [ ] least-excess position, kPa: 491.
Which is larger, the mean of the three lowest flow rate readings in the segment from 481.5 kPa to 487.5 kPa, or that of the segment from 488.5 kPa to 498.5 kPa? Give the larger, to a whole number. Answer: 173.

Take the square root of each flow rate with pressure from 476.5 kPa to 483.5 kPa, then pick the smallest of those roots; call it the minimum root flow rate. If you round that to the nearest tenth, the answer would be 13.1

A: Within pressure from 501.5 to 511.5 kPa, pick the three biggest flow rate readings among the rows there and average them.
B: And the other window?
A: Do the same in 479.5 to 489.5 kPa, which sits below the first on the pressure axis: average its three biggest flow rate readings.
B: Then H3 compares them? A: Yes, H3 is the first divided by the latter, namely 0.72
